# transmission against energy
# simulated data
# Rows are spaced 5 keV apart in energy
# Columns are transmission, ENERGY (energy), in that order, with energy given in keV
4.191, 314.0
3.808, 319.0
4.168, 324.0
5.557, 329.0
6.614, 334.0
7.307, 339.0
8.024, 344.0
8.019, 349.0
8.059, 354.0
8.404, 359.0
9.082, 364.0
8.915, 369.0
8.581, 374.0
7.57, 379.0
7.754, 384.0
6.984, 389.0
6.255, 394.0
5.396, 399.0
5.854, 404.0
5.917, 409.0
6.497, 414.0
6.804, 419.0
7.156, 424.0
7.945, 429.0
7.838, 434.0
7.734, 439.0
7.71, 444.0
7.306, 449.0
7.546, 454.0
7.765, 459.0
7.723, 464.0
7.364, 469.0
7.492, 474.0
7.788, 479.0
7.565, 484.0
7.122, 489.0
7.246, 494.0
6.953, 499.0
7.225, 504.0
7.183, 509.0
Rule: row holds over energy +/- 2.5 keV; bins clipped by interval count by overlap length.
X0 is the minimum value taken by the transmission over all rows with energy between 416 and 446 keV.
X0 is 6.804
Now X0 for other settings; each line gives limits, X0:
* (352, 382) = 7.57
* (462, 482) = 7.364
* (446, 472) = 7.306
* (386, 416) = 5.396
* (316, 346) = 3.808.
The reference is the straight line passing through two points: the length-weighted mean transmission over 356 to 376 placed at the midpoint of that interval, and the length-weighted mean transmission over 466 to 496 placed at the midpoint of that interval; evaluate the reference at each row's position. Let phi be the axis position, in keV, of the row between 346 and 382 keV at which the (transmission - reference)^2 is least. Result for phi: 374.0 keV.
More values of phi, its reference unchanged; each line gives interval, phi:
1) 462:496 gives 474.0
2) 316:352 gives 349.0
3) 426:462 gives 429.0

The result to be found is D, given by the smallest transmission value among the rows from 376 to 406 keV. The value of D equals 5.396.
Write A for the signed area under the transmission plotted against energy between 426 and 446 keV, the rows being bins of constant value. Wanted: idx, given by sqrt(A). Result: 12.5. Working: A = 156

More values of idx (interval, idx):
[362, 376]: 11.1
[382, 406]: 12.4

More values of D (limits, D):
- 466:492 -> 7.122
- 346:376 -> 8.019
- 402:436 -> 5.854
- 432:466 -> 7.306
